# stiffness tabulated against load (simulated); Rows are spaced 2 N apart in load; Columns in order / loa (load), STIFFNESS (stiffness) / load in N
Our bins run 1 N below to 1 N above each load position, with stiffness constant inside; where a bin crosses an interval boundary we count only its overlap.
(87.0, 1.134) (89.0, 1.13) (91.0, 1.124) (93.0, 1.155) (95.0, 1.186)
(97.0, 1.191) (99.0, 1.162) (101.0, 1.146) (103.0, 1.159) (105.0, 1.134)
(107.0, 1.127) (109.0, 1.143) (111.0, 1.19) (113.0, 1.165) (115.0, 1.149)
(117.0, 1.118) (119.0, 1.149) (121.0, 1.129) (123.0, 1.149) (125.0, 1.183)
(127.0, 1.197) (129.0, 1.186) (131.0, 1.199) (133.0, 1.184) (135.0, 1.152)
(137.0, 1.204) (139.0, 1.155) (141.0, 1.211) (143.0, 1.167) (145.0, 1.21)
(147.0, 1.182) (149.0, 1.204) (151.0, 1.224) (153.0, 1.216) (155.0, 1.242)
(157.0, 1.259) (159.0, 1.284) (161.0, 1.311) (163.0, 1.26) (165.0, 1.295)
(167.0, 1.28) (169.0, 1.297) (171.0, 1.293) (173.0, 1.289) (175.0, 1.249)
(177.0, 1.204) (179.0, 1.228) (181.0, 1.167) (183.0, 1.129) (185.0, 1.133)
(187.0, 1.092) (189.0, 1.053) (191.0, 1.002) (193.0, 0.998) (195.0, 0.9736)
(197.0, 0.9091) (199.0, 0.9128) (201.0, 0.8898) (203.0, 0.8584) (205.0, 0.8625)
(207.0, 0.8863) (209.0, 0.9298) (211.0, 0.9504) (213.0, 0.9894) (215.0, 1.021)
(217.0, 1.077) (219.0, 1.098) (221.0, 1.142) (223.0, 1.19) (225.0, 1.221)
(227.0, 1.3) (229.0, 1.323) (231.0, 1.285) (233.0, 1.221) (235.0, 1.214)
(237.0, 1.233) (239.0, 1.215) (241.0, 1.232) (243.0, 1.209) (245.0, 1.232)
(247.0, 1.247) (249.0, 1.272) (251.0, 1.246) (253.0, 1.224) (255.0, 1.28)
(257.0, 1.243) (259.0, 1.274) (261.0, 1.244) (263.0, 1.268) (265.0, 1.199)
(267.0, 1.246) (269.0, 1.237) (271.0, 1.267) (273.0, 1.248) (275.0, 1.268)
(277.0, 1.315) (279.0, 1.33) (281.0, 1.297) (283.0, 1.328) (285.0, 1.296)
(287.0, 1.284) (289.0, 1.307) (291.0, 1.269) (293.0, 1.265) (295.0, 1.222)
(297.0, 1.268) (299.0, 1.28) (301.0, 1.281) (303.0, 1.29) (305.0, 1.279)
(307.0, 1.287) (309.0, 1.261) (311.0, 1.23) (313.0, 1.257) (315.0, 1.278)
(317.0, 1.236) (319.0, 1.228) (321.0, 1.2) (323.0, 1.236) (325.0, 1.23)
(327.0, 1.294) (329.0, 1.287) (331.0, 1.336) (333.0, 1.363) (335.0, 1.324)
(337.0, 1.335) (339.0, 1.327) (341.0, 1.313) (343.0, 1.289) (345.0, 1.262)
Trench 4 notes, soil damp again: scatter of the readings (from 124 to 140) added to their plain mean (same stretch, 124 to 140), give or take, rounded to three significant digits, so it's 1.20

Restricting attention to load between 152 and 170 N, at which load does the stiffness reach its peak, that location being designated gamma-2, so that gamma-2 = 161.0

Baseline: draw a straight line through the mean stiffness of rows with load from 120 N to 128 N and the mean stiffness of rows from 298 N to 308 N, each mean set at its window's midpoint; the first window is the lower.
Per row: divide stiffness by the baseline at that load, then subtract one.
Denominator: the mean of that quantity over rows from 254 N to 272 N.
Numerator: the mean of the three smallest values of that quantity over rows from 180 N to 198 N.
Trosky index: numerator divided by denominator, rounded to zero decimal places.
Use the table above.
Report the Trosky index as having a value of 44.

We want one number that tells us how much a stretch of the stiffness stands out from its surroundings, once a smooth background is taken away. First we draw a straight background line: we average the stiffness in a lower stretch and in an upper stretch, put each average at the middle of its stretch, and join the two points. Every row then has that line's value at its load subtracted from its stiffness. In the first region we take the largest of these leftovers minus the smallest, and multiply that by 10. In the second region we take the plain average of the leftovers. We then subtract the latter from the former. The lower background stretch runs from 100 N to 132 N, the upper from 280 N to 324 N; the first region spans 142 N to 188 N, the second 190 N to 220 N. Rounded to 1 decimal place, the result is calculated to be 2.6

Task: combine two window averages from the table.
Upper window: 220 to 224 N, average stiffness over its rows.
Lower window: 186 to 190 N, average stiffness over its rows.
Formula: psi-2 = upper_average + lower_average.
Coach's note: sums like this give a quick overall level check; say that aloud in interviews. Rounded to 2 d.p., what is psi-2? 2.24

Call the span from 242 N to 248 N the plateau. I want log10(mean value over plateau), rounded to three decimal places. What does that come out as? 0.090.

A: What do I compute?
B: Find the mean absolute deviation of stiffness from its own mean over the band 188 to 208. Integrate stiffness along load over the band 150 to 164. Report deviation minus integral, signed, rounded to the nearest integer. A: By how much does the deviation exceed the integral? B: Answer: -18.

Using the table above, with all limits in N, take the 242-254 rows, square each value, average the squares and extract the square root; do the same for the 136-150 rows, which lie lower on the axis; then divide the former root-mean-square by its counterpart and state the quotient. 1.04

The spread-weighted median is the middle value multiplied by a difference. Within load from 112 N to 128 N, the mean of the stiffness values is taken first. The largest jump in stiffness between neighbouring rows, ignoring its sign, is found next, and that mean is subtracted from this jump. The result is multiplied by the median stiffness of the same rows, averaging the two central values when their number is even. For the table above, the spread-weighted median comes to -1.29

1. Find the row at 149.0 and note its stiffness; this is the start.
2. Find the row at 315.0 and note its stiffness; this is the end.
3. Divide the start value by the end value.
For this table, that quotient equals 0.94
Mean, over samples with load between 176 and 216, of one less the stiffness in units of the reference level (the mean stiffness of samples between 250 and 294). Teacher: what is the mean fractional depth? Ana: 0.21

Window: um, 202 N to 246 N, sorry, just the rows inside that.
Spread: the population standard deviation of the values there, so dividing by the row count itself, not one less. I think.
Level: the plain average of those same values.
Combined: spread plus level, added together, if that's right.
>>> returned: 1.27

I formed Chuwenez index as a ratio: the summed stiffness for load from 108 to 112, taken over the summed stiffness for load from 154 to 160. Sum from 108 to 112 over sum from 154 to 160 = 0.62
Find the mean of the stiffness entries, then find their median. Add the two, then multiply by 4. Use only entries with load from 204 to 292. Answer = 9.8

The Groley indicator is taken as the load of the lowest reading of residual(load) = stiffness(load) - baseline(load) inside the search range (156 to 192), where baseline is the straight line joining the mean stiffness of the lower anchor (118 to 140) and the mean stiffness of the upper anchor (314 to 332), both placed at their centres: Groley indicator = 191.0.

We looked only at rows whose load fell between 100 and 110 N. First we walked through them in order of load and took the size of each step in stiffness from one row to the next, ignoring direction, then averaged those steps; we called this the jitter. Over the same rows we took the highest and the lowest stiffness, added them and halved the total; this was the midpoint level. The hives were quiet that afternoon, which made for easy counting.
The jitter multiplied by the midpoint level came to 0.017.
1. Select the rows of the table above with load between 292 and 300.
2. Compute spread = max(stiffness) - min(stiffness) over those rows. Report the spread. 0.058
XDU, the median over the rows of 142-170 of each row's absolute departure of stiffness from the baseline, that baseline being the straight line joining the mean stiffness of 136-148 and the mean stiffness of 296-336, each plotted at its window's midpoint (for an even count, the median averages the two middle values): 0.055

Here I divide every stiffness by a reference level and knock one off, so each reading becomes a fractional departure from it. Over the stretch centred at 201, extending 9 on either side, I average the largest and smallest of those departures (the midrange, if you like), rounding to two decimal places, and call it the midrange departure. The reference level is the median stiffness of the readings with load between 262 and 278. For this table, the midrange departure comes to -0.26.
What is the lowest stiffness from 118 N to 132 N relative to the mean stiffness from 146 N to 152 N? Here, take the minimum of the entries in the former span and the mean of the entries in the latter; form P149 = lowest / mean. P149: 0.94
